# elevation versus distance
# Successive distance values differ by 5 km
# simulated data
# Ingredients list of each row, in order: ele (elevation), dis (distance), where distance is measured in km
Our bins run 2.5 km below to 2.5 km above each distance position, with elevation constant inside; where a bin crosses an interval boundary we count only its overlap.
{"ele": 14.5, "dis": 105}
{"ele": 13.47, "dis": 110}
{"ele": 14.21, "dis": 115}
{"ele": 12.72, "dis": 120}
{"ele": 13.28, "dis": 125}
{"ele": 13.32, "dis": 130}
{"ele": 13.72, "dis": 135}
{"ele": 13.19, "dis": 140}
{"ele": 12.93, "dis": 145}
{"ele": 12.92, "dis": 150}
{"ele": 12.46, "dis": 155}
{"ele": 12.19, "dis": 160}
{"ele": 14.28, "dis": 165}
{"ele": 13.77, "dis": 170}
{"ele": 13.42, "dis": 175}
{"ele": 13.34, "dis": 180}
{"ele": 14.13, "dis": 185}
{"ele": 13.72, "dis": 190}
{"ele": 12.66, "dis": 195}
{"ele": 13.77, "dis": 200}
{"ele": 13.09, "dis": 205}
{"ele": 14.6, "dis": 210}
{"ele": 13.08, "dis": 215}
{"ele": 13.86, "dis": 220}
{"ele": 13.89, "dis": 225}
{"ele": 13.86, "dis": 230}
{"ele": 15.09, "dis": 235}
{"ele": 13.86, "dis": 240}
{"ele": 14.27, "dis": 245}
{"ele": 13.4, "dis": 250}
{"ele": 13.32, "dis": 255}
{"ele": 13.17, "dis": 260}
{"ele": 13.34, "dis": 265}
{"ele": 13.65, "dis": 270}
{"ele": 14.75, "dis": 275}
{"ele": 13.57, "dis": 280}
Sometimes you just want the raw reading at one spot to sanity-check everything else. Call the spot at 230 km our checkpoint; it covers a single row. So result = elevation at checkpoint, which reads 13.86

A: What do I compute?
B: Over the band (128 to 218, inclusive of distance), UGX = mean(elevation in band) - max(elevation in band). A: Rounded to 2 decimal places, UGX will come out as -1.23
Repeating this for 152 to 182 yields -1.04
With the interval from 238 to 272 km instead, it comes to -0.70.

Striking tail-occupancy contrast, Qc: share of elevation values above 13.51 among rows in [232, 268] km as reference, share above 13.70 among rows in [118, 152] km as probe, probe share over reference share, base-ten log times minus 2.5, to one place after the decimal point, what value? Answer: 1.2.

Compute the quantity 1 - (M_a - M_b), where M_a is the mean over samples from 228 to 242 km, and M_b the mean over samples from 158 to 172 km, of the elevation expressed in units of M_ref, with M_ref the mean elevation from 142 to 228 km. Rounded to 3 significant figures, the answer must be 0.936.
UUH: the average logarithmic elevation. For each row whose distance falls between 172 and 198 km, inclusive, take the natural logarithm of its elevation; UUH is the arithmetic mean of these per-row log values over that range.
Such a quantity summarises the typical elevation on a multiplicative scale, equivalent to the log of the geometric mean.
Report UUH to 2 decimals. 2.60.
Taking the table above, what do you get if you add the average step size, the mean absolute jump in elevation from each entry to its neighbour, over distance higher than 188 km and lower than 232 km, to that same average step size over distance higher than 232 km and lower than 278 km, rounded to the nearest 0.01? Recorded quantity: 1.38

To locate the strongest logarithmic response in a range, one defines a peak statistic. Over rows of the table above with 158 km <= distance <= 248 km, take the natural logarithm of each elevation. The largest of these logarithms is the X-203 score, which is 2.71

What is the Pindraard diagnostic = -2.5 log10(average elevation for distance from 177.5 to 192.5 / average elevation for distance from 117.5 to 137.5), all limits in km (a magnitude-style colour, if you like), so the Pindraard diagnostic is -0.04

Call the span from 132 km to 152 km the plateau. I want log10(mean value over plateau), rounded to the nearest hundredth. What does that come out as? 1.12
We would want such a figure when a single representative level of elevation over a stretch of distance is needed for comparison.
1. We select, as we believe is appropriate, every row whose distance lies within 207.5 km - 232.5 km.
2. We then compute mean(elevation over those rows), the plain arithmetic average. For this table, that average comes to 13.9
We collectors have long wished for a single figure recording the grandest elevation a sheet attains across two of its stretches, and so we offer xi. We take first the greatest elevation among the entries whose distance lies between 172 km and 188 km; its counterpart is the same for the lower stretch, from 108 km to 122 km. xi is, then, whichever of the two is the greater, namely 14.2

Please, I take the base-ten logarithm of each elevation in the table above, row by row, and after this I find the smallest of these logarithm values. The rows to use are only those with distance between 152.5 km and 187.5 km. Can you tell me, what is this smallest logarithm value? 1.09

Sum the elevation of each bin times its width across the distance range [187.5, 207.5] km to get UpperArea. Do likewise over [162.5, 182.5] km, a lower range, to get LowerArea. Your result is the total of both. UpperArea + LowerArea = 540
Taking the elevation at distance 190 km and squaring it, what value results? 188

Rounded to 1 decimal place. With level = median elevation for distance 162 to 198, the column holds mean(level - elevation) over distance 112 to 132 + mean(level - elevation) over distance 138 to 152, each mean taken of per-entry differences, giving 1.0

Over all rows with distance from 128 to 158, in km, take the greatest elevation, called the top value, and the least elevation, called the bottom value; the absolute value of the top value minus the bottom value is 1.26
